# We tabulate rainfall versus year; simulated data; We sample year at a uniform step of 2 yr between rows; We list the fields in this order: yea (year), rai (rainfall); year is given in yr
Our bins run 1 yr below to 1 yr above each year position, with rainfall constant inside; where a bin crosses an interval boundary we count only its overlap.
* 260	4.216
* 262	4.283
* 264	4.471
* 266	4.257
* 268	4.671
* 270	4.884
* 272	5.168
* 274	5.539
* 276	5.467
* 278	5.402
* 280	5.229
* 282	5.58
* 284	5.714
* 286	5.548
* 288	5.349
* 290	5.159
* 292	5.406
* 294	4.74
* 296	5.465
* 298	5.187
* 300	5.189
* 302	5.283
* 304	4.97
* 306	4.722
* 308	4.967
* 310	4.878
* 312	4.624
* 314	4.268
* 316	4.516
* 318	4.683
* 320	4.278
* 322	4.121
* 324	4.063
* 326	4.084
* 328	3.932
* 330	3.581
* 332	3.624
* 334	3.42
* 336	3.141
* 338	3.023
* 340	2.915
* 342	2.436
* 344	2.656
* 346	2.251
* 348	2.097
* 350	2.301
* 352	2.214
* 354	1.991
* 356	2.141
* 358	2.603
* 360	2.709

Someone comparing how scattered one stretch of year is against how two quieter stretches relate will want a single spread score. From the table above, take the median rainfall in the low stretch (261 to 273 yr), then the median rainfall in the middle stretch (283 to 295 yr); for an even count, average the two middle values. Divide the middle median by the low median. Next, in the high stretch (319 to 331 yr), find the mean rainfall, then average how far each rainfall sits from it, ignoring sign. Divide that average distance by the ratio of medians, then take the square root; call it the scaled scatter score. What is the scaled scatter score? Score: 0.38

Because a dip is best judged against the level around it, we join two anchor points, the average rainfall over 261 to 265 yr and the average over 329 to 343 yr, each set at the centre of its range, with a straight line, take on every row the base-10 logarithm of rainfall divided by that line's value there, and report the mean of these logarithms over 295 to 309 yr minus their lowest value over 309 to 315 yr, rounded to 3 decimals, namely 0.054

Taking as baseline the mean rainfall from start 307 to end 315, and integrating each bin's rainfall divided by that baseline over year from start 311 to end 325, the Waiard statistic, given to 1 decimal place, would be 13.0 yr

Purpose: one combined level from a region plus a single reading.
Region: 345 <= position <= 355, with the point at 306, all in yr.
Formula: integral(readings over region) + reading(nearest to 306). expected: 26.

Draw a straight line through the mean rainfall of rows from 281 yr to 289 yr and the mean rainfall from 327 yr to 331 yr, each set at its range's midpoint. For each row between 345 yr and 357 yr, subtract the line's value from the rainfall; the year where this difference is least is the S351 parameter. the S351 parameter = 348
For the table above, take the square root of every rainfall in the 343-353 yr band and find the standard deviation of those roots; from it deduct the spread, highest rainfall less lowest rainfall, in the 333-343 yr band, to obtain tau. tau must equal -0.92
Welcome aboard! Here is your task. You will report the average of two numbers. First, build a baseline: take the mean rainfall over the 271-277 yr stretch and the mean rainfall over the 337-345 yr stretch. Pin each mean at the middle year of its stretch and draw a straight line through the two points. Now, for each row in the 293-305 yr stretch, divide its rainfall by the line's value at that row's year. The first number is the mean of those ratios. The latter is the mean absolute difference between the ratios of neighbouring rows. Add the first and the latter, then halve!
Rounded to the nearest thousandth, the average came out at 0.617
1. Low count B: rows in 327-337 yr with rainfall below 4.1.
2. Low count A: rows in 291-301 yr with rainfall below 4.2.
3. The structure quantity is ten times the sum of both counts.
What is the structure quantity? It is 50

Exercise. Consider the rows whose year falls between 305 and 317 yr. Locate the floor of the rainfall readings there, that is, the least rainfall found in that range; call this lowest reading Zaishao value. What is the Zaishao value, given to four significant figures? 4.268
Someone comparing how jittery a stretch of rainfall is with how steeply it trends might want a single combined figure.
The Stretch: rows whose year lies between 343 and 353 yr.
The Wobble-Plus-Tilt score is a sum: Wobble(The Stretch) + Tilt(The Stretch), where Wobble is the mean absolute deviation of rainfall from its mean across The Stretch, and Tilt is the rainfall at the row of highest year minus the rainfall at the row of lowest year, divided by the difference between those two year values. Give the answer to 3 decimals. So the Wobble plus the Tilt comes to 0.086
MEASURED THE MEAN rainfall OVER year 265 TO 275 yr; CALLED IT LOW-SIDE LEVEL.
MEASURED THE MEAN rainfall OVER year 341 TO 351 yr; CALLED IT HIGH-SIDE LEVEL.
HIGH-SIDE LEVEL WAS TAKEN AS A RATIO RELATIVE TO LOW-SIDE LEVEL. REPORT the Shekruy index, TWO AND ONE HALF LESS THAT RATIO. 2.02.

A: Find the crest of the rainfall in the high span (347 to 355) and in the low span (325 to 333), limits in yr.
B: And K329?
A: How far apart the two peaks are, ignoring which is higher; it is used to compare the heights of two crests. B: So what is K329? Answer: 1.8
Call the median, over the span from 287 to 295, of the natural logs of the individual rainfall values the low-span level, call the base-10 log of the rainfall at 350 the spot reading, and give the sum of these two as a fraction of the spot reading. 5.6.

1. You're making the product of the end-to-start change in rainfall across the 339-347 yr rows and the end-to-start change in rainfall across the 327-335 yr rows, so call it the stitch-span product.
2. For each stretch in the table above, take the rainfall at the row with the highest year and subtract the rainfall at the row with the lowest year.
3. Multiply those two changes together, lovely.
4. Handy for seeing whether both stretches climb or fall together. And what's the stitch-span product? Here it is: 0.34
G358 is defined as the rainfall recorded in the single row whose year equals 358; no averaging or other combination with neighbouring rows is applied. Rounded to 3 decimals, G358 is 2.603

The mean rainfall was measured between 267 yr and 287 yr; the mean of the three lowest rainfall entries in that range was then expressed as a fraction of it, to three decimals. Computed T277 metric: 0.922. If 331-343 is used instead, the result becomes 0.902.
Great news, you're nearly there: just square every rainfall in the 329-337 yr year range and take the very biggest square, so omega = 13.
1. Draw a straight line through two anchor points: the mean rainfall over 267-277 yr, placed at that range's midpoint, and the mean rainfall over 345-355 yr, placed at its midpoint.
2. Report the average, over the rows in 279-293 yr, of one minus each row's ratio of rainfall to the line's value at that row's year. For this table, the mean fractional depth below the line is -0.18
